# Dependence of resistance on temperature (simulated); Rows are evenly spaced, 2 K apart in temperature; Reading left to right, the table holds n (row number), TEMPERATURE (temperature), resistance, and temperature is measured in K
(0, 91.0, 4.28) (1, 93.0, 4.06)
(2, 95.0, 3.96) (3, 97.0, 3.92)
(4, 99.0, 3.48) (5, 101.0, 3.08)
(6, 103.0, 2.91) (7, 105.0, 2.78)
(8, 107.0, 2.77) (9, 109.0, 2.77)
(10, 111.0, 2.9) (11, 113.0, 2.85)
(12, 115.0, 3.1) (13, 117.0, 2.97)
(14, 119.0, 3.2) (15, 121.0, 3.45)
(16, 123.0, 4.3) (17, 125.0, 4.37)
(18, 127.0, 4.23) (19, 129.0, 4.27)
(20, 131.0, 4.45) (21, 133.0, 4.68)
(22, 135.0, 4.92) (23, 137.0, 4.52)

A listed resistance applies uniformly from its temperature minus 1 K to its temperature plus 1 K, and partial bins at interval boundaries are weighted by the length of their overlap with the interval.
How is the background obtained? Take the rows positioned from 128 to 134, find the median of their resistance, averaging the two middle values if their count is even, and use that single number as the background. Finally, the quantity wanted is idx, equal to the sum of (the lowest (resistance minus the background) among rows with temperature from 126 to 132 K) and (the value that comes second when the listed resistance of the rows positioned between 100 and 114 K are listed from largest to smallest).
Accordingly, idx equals 2.69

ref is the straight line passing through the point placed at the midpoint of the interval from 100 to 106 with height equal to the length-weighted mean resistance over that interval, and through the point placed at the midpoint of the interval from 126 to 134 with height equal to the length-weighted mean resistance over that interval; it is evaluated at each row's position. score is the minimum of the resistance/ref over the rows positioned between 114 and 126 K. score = 0.80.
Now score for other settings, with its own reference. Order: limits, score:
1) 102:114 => 0.82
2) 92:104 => 1.00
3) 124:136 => 0.98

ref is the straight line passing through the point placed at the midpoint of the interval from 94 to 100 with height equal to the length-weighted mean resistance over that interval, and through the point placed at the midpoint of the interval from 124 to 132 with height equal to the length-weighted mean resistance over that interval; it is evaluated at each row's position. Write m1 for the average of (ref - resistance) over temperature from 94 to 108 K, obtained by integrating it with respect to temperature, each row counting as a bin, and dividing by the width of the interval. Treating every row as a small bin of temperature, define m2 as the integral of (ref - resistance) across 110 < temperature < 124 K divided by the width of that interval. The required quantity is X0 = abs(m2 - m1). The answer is 0.30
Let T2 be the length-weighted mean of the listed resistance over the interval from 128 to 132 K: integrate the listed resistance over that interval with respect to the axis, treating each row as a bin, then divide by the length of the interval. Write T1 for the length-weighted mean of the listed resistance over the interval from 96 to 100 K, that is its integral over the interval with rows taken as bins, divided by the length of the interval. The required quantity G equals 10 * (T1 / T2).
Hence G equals 8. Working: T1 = 3.7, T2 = 4.4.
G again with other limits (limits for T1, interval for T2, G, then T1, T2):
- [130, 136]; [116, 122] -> 15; 4.7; 3.2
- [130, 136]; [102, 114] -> 17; 4.7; 2.8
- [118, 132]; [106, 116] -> 14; 4.0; 2.9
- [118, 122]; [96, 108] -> 11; 3.3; 3.2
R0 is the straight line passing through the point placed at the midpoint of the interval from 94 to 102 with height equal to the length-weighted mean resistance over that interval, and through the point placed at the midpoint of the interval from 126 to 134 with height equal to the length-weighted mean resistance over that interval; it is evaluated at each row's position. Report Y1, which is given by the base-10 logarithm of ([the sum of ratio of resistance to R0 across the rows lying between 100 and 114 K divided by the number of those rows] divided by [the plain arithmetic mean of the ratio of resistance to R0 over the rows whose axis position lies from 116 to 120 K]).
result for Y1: 0.00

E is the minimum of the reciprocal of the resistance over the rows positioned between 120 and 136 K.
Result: 0.20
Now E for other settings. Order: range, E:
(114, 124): 0.23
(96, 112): 0.26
